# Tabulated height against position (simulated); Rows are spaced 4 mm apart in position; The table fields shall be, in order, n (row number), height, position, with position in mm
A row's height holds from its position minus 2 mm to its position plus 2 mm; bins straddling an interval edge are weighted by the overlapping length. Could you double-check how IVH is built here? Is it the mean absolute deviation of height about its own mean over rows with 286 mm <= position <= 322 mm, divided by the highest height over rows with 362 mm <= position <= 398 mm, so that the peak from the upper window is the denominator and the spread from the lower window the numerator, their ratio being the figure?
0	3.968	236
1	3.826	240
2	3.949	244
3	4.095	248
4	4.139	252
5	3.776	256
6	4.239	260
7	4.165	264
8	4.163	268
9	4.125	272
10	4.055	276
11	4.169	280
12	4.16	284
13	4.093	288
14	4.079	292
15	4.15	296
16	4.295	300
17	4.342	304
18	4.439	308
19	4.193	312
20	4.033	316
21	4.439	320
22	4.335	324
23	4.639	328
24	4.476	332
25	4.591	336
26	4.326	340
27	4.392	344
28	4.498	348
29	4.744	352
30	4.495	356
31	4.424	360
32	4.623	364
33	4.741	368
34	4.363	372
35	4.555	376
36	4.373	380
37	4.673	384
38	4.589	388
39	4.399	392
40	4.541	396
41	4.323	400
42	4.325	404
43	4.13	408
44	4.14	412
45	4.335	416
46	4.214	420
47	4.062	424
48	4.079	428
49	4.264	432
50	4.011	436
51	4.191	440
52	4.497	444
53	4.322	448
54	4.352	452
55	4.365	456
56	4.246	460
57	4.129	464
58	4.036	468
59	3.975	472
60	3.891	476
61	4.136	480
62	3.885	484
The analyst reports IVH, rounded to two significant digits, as 0.028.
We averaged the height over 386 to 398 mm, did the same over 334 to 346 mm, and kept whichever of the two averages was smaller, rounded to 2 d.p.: 4.44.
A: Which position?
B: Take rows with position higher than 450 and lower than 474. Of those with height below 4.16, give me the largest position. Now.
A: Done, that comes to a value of 472 mm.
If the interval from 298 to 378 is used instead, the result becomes 316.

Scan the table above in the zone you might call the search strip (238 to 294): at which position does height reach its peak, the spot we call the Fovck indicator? 260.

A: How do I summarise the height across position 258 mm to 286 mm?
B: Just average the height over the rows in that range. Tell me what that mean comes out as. 4.15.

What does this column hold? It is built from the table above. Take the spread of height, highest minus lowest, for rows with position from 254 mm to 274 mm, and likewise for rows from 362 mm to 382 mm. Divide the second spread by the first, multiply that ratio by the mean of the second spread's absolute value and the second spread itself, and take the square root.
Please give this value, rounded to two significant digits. 0.56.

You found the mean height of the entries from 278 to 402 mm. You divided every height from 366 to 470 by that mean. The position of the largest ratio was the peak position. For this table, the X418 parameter 368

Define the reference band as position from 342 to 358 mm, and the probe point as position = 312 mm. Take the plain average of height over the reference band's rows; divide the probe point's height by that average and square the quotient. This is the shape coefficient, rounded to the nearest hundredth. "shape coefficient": 0.86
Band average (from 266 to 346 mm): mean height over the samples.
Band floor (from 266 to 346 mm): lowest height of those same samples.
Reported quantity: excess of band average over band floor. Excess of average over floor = 0.24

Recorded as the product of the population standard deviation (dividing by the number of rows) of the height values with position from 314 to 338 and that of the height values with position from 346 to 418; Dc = 0.035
